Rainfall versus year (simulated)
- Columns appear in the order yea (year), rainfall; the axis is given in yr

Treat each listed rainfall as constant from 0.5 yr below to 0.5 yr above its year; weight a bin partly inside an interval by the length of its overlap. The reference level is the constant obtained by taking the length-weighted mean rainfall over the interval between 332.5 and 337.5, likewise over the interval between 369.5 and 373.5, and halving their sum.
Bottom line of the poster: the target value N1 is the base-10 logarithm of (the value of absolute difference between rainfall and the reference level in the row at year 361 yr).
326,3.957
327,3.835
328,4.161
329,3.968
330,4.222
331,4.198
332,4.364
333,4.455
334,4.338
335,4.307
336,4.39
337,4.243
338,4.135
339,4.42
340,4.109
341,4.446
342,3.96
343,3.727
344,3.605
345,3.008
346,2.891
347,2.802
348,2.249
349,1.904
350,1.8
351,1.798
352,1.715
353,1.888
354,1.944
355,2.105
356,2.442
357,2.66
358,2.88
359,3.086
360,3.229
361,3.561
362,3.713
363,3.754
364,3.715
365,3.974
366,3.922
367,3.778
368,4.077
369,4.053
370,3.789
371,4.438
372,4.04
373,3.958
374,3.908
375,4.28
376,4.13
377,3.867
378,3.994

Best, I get -0.194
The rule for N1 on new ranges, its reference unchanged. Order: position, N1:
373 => -0.614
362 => -0.311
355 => 0.321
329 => -0.632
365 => -0.643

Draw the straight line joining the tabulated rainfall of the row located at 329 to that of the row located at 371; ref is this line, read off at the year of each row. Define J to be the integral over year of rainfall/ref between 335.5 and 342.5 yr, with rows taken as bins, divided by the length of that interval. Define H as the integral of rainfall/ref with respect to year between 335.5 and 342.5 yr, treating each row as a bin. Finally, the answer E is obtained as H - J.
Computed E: 6.2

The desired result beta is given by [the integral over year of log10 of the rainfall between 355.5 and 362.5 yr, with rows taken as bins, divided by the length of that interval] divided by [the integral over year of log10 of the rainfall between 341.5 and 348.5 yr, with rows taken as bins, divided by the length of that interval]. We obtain 0.98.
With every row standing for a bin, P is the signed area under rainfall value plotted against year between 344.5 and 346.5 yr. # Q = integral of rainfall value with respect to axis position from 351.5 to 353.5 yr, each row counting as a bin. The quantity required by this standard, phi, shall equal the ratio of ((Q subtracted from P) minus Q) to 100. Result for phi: -0.013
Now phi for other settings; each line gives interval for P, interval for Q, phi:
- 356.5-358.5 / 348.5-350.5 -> -0.019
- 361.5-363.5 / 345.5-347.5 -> -0.039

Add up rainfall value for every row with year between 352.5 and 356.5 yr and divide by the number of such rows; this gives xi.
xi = 2.1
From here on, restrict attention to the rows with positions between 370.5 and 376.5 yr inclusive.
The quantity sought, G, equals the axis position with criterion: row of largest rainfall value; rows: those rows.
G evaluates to 371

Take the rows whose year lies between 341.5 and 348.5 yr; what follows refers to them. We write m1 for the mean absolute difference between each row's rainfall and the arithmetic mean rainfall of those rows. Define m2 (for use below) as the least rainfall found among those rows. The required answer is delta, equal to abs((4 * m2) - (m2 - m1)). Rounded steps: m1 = 0.50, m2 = 2.249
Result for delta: 7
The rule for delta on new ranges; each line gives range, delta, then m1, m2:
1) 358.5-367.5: 9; 0.23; 3.086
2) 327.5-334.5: 12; 0.12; 3.968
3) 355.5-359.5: 8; 0.22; 2.442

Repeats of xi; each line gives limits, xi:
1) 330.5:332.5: 4.3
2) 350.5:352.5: 1.8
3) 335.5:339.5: 4.3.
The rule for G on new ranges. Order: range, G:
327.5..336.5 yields 333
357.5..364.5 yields 363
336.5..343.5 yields 341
